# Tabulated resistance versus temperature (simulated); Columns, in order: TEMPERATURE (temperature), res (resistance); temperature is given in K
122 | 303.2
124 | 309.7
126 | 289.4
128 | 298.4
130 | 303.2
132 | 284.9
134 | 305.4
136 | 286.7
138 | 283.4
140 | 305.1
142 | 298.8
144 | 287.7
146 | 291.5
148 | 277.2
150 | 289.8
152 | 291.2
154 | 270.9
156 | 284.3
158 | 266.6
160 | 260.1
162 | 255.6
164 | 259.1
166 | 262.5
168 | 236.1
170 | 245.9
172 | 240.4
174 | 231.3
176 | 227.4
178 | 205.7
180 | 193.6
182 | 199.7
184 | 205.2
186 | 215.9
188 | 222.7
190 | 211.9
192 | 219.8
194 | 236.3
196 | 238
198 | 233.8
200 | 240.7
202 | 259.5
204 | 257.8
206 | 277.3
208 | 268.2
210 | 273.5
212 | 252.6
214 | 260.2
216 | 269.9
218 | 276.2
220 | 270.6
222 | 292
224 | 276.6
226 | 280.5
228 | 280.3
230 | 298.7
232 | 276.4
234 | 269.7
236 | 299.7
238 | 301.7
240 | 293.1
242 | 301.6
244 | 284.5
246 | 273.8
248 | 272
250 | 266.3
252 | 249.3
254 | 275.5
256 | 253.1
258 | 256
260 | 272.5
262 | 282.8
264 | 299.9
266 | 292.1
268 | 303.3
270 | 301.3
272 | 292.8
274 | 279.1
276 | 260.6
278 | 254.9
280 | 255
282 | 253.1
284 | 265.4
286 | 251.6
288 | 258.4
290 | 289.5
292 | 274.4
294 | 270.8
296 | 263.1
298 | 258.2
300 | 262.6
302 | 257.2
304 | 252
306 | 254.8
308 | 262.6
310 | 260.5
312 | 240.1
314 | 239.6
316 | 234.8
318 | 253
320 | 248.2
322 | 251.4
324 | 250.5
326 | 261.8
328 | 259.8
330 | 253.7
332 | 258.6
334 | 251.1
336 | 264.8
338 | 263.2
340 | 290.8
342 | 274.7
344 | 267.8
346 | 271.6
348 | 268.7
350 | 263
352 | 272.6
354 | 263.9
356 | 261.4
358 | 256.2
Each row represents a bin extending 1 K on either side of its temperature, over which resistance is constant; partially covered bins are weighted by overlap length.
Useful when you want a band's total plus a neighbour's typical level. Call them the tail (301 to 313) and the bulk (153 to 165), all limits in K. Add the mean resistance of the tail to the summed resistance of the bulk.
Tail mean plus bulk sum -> 1851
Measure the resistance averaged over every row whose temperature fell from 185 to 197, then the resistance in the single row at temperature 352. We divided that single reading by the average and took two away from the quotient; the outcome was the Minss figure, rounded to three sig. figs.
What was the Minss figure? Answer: -0.784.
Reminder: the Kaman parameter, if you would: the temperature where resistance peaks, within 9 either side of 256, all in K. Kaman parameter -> 264 K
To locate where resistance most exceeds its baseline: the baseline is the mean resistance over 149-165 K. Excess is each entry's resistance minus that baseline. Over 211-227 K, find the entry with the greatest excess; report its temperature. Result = 222 K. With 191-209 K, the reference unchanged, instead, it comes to 206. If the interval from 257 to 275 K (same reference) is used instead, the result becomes 268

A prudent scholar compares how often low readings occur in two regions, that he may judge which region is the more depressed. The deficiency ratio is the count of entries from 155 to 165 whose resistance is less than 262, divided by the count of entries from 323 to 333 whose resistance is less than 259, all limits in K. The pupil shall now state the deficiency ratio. 1.0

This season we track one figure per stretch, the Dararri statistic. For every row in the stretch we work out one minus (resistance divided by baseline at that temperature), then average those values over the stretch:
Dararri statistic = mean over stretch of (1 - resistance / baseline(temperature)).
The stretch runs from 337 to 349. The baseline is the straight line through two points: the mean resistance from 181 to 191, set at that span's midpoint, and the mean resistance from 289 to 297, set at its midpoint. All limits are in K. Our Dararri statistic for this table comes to 0.10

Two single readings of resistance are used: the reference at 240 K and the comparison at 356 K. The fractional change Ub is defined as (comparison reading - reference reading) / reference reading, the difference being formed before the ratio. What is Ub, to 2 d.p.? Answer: -0.11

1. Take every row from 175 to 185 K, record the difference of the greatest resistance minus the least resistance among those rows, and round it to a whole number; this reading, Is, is 34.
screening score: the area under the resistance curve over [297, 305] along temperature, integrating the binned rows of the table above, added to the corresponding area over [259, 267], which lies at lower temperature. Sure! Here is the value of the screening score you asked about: 4355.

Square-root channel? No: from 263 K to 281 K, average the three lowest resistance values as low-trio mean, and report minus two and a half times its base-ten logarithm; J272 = -6.02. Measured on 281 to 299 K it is -6.01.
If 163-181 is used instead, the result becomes -5.80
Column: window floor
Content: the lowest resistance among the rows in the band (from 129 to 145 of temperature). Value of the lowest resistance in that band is 283.4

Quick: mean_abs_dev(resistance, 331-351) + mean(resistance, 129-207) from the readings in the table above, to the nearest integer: 263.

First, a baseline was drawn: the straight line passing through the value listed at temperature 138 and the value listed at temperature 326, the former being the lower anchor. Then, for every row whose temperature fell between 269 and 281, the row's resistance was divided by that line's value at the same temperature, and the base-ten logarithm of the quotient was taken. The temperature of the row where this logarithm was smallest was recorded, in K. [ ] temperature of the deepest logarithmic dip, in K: 278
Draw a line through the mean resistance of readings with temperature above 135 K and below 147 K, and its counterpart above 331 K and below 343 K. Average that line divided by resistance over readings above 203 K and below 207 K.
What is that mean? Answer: 1.06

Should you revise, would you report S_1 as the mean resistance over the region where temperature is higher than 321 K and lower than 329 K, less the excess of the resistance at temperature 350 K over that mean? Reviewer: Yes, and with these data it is 249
